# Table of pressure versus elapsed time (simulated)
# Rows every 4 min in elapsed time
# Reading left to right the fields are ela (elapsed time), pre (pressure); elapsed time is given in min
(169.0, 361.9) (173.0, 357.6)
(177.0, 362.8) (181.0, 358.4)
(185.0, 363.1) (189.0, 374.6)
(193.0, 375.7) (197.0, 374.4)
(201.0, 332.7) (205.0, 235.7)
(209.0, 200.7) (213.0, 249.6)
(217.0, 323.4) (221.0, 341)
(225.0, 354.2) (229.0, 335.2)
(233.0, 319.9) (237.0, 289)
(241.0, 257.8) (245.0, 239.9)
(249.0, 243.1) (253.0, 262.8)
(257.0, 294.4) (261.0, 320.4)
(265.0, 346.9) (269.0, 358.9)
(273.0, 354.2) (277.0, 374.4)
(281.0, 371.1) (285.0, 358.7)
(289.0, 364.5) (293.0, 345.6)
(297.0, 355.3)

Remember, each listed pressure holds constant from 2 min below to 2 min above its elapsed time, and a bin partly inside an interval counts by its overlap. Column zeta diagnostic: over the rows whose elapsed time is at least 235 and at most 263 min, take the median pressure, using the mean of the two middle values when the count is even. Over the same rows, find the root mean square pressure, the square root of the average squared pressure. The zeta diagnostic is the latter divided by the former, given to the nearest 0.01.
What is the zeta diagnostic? 1.04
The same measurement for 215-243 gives 0.99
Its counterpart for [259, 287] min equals 0.99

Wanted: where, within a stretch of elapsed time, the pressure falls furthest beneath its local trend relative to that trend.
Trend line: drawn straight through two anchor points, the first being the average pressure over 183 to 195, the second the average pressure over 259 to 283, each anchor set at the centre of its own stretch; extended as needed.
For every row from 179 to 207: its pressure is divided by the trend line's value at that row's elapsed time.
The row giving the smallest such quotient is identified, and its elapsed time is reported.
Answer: 205.0 min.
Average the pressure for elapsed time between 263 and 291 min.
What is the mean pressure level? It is 361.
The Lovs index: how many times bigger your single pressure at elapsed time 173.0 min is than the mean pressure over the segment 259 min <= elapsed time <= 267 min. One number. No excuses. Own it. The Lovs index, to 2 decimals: 1.07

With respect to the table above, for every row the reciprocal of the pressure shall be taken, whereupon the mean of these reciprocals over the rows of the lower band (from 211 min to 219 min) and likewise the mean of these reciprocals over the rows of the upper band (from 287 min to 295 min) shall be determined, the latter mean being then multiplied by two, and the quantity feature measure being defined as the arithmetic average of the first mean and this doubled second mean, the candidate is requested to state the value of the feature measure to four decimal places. 0.0046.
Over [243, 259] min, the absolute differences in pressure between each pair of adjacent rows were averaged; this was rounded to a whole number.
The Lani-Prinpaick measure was 18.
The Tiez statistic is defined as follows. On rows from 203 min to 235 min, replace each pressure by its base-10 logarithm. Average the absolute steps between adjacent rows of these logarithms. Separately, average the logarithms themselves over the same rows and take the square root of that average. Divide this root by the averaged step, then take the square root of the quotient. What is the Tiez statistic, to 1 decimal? 5.5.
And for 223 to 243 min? 6.8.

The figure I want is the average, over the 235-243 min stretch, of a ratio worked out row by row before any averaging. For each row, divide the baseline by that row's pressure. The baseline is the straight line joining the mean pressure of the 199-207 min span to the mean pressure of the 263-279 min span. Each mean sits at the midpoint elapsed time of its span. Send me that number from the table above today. 1.19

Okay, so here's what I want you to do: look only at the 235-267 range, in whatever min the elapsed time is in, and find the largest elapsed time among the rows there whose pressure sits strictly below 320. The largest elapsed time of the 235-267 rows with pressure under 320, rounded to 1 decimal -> 257.0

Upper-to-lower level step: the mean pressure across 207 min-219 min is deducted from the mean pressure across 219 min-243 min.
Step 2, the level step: 58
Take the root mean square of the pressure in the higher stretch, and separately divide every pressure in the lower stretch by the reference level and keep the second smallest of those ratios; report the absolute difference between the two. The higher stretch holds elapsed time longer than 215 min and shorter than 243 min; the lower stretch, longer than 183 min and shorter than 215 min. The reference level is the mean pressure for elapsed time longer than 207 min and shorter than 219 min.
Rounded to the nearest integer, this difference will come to 318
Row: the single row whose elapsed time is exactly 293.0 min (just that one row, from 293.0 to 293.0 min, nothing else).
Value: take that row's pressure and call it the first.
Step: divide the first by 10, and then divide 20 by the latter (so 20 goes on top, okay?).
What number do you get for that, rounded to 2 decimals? 0.58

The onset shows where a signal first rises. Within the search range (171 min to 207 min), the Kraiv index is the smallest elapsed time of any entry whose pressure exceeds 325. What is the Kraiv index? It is 173.0 min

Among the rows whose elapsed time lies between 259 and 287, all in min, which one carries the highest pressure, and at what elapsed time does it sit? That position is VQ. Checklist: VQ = 277.0 min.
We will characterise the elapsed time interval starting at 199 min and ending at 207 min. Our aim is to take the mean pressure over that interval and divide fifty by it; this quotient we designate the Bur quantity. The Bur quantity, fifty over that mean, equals 0.176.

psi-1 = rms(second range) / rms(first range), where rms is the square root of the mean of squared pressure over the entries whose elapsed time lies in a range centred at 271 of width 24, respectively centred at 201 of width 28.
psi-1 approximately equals 1.13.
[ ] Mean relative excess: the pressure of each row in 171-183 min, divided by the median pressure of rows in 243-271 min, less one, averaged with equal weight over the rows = 0.22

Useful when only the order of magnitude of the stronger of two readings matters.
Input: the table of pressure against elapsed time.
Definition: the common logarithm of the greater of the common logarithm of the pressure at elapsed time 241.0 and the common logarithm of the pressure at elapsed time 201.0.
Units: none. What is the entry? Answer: 0.4018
